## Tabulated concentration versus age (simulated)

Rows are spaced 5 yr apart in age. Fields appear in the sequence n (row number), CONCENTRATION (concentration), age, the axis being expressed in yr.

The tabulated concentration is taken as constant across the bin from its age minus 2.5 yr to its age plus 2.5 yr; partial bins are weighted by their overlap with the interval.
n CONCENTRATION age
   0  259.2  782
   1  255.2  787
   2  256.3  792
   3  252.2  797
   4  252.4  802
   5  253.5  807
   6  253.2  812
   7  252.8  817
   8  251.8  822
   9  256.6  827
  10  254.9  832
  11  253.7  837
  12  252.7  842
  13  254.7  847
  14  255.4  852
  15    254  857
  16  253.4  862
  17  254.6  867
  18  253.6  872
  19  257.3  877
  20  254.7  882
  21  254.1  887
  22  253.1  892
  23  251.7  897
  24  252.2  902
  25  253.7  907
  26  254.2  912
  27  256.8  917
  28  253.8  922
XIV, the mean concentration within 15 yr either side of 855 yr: 254.1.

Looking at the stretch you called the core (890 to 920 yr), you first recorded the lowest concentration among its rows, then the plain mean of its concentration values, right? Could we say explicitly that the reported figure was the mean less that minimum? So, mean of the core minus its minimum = 1.9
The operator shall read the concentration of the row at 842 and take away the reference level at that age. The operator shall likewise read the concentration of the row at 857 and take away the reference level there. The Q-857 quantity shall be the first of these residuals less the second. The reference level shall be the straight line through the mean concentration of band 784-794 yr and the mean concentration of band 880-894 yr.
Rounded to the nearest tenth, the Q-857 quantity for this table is -1.6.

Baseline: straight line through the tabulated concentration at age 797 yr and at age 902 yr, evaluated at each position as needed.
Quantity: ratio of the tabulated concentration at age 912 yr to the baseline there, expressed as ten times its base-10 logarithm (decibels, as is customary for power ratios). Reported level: 0.03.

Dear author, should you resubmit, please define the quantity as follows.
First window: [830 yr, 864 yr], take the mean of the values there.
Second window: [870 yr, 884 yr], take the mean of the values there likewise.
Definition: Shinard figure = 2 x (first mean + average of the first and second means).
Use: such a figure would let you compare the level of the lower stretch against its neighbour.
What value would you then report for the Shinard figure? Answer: 1018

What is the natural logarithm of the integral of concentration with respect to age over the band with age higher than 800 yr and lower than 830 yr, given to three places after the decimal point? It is 8.936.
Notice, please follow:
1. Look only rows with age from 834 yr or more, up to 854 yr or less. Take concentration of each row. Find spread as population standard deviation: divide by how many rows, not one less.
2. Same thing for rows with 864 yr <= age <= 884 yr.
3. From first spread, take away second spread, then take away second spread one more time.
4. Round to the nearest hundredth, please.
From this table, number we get -1.72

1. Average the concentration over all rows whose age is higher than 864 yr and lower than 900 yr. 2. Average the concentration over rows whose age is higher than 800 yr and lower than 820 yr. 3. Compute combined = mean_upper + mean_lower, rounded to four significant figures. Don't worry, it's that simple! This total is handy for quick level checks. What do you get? 507.1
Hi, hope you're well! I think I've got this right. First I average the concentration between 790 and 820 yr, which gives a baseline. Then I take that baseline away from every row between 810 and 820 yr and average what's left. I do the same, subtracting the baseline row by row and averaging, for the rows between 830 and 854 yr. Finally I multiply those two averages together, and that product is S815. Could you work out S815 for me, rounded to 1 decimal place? -0.4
